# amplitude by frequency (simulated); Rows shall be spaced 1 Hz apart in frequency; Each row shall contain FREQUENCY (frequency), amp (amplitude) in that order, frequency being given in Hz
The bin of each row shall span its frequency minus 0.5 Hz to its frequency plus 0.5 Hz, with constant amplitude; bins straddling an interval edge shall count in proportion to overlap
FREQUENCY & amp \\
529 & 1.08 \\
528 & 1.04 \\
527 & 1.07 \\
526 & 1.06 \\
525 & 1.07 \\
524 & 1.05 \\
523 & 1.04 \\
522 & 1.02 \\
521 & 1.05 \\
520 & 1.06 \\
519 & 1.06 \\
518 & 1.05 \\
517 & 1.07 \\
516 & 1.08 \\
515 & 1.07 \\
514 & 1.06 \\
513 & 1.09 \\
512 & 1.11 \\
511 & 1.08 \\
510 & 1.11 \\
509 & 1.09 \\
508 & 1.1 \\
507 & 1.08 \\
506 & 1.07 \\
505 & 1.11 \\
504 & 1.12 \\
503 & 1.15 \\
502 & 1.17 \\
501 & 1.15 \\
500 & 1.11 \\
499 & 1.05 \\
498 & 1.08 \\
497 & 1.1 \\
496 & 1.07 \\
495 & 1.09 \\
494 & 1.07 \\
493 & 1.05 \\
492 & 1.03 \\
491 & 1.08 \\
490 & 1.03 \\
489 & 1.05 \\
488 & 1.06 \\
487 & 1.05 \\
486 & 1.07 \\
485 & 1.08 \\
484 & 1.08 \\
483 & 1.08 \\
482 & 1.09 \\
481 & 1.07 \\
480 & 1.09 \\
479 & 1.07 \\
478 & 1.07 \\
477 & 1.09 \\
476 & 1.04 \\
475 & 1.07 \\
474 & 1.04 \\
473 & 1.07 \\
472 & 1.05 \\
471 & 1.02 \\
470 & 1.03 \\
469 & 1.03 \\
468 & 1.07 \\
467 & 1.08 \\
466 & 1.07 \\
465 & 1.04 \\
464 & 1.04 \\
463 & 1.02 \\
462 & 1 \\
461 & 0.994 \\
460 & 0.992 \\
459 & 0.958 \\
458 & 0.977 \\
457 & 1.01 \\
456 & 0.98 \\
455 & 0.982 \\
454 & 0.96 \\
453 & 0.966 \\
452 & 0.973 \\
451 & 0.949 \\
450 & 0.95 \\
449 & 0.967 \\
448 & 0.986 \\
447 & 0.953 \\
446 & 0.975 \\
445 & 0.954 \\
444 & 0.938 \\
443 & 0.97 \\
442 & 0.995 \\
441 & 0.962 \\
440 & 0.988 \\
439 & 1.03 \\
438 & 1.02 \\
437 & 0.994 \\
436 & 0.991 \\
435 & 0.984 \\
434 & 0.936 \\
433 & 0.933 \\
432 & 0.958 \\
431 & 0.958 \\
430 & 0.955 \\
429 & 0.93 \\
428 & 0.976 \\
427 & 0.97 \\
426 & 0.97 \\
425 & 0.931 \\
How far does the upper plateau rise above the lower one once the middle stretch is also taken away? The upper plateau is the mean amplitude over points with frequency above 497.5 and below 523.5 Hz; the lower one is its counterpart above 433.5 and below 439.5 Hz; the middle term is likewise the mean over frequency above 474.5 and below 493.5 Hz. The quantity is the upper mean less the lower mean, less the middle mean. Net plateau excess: -0.97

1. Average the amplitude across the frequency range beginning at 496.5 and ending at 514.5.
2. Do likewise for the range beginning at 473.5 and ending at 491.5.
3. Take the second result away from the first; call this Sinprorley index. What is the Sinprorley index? 0.034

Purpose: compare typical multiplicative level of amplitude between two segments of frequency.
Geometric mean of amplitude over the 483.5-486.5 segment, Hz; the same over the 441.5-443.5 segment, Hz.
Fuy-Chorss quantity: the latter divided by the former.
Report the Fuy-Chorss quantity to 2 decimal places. 0.91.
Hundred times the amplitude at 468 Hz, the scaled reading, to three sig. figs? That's 107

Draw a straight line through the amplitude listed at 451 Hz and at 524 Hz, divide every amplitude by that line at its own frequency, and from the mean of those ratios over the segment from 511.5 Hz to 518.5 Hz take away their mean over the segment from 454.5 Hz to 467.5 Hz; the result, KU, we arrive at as -0.013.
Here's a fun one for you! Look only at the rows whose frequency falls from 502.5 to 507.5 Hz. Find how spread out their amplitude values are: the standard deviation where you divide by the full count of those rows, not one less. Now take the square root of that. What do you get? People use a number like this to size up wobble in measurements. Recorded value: 0.169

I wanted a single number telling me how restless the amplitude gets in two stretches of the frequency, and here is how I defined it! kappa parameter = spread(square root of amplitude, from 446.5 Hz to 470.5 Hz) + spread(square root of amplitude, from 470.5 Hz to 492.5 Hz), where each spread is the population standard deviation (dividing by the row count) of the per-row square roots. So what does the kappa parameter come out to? 0.0295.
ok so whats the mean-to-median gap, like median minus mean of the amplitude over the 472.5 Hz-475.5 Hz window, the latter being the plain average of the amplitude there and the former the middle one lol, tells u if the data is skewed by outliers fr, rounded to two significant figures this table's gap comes 0.010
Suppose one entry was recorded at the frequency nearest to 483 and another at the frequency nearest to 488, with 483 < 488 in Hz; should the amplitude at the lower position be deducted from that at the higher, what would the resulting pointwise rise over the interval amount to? -0.020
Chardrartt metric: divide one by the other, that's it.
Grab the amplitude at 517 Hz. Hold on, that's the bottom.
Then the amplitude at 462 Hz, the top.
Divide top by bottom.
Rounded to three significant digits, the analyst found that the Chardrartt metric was 0.935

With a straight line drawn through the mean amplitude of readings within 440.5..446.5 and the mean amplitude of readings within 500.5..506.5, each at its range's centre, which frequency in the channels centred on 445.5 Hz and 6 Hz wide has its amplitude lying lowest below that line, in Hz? 444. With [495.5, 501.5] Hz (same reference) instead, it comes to 499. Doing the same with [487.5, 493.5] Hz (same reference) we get 492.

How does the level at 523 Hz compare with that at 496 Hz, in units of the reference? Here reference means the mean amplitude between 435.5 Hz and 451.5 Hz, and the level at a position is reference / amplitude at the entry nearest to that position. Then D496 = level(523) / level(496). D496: 1.03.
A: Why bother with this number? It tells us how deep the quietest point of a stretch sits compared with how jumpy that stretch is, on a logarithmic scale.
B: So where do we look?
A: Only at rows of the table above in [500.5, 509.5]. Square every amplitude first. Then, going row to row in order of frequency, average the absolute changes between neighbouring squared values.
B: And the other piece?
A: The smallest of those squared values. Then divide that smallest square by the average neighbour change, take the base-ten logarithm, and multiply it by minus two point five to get -3.52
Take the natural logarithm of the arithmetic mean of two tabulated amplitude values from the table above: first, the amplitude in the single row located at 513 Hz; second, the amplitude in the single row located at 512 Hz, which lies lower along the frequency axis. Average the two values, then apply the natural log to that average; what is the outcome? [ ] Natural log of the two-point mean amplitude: 0.10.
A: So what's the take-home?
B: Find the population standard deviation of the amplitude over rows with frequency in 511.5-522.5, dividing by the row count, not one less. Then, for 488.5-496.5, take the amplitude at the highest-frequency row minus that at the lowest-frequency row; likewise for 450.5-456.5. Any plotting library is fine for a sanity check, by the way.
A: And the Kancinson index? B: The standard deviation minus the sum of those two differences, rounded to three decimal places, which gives -0.029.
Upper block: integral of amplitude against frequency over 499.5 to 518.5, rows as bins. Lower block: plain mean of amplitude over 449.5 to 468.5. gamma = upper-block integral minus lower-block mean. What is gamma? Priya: 19.9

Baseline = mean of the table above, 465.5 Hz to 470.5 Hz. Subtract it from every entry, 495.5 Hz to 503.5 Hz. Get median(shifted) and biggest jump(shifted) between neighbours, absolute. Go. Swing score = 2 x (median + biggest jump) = 0.22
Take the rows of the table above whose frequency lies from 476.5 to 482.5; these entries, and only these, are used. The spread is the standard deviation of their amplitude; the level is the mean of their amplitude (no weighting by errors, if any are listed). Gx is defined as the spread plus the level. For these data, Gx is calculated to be 1.09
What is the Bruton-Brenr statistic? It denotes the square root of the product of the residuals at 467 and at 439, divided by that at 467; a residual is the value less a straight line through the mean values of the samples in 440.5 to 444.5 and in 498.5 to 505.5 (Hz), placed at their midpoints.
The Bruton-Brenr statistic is 1.2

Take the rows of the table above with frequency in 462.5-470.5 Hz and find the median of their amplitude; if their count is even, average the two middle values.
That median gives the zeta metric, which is 1.04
